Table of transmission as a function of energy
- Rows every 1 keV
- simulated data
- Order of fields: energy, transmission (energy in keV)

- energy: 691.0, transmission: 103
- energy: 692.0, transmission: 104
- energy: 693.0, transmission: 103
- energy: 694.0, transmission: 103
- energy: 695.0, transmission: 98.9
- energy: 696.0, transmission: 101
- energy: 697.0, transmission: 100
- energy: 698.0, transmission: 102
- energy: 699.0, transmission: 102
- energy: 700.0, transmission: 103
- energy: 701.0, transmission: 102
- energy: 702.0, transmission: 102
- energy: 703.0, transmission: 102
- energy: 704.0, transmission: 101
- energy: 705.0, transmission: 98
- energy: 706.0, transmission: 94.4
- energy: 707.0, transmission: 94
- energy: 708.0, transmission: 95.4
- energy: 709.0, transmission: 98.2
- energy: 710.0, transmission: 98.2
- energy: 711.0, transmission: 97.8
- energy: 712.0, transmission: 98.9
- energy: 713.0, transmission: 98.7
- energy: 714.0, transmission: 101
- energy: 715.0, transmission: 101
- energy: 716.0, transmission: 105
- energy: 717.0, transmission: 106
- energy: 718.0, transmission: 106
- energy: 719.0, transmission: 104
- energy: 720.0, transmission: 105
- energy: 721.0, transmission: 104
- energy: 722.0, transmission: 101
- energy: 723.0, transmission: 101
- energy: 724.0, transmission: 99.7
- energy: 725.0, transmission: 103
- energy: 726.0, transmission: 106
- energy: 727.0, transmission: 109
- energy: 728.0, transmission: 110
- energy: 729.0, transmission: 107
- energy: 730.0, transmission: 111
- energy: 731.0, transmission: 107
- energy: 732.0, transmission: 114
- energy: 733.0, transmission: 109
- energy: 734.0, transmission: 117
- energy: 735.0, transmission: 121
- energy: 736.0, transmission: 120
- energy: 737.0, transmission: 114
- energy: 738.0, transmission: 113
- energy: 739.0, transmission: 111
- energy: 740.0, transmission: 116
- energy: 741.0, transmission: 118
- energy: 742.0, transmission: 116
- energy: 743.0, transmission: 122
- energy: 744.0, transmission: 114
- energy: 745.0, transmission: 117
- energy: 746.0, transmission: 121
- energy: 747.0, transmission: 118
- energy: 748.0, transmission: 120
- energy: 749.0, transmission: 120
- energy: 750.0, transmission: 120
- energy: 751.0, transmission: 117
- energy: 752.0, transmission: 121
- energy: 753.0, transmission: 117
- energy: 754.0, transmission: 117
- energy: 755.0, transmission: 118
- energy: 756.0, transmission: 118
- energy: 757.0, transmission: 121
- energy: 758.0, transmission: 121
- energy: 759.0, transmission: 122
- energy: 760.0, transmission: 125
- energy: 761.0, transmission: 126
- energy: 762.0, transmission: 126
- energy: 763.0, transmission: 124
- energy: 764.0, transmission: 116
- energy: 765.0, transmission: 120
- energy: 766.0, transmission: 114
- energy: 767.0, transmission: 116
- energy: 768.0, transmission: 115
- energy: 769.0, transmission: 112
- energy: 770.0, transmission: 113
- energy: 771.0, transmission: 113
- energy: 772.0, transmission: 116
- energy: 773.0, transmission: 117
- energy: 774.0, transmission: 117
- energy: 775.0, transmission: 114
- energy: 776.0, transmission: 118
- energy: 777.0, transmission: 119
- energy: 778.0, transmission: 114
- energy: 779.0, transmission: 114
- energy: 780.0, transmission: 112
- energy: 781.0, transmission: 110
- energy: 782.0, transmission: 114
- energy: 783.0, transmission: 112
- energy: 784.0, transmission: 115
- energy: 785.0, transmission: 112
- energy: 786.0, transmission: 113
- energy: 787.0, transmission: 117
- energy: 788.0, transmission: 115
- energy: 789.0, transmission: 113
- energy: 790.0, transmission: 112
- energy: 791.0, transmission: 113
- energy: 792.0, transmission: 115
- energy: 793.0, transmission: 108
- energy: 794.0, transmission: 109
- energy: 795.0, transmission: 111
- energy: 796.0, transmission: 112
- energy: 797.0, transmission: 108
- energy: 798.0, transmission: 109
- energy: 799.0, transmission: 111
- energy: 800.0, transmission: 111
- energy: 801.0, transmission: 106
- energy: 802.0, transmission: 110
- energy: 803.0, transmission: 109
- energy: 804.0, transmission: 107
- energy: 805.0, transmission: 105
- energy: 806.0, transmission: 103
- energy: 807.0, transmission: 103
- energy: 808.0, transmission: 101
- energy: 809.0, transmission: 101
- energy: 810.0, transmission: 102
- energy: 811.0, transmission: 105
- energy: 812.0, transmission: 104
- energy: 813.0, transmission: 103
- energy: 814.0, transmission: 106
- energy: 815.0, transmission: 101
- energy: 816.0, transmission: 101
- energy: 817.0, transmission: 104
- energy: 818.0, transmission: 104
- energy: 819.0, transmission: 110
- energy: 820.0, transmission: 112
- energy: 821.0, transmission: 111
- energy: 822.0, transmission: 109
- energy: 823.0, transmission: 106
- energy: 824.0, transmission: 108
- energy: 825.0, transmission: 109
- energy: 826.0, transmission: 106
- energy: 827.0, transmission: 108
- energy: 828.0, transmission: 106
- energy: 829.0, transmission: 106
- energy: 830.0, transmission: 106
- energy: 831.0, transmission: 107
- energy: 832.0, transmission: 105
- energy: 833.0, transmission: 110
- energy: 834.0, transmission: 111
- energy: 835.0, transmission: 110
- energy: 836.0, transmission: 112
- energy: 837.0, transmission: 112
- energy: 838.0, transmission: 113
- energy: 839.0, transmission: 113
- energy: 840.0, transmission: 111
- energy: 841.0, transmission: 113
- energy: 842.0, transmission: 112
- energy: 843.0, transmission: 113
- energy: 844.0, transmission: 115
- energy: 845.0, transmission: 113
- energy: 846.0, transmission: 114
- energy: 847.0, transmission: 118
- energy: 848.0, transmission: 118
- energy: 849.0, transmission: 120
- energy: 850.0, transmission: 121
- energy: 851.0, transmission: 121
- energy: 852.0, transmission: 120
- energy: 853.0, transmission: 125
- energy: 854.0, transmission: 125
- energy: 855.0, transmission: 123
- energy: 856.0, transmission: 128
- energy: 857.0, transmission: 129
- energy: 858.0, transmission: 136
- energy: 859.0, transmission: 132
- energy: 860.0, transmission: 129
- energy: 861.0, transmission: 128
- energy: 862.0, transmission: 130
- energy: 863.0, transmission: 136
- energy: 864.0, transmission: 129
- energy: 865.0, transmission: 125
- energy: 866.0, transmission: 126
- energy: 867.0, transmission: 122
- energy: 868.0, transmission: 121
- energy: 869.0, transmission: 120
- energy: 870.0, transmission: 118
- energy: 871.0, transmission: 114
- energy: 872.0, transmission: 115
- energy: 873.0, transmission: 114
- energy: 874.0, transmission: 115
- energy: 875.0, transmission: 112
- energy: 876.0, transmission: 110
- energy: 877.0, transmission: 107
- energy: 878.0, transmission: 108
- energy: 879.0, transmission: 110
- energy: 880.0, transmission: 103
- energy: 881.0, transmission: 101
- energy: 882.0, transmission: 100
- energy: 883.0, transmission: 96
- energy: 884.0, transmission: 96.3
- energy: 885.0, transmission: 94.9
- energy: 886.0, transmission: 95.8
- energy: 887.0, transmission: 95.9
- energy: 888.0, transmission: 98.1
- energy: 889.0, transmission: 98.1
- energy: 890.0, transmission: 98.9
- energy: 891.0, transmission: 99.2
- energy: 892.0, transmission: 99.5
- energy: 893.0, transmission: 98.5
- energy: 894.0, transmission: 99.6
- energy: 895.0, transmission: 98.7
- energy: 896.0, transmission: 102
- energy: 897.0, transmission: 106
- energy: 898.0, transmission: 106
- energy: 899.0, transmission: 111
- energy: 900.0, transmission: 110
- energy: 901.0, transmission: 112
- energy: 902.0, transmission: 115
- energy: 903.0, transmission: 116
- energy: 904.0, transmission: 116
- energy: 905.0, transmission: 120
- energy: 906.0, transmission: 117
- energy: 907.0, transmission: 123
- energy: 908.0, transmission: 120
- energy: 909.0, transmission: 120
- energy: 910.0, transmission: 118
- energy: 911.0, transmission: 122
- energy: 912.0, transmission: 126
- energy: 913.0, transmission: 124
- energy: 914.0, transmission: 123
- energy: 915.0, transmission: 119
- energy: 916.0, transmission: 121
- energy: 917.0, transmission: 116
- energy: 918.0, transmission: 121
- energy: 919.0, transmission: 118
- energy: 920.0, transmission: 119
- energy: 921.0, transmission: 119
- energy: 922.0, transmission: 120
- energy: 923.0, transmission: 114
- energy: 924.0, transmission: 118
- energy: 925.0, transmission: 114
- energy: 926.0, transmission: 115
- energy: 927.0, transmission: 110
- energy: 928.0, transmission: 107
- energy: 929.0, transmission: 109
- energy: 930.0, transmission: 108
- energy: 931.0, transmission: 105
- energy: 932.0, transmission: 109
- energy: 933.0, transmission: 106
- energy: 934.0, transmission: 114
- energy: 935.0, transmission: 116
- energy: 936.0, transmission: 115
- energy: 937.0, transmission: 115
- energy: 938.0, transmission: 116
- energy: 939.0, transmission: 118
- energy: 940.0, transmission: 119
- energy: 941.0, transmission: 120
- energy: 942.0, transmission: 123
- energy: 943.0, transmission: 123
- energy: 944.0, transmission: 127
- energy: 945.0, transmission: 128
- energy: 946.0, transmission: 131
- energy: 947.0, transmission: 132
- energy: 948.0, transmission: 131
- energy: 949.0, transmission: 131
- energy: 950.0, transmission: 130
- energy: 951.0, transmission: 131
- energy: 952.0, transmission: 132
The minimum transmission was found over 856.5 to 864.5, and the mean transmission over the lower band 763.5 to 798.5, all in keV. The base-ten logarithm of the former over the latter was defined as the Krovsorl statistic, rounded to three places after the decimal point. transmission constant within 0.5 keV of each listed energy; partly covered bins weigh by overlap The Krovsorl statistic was 0.052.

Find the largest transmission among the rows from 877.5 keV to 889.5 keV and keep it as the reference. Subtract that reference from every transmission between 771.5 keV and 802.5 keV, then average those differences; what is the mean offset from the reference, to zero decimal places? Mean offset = 3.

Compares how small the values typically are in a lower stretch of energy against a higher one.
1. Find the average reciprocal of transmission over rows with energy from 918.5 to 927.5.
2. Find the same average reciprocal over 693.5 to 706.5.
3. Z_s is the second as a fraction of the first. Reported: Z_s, 1.15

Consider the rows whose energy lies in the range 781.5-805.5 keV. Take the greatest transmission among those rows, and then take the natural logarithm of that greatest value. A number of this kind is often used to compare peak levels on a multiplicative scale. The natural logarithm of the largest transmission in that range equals 4.76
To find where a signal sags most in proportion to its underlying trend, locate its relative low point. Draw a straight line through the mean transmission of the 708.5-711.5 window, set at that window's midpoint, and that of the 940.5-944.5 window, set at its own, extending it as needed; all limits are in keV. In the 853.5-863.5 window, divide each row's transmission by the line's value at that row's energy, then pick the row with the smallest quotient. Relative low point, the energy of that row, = 855.0 keV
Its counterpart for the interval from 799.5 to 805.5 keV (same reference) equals 805.0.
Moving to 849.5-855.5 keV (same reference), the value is 852.0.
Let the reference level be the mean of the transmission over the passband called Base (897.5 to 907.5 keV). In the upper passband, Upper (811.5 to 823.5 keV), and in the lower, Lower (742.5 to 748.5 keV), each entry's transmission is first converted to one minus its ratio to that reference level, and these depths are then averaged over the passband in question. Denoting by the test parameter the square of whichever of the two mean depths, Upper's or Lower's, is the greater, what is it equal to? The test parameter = 0.0057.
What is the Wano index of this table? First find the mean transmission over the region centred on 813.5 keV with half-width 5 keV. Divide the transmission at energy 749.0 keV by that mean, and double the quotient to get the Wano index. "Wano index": 2.33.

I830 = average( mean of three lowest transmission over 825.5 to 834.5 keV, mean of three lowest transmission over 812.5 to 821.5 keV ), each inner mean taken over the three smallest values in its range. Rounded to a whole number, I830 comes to 104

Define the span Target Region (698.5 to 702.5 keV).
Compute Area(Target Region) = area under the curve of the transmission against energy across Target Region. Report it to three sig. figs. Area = 409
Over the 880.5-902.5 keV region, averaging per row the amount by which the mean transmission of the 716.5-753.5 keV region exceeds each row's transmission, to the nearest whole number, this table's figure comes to 11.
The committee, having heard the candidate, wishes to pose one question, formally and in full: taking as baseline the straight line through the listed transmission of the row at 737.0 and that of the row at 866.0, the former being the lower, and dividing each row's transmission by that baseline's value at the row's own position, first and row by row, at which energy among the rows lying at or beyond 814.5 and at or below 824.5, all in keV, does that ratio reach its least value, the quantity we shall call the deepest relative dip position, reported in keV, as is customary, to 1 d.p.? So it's 816.0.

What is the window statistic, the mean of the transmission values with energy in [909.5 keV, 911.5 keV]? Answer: 120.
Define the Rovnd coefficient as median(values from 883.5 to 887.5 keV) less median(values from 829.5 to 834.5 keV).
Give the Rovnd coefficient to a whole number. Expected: -11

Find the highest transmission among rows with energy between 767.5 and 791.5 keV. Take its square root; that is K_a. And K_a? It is 10.9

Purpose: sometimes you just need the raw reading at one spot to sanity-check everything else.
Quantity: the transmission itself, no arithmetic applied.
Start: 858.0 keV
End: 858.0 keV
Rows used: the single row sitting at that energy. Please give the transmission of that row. 136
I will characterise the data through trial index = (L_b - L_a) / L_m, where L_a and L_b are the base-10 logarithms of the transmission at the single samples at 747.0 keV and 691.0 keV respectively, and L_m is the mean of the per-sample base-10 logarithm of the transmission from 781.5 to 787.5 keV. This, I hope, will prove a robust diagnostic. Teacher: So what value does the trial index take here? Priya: -0.029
